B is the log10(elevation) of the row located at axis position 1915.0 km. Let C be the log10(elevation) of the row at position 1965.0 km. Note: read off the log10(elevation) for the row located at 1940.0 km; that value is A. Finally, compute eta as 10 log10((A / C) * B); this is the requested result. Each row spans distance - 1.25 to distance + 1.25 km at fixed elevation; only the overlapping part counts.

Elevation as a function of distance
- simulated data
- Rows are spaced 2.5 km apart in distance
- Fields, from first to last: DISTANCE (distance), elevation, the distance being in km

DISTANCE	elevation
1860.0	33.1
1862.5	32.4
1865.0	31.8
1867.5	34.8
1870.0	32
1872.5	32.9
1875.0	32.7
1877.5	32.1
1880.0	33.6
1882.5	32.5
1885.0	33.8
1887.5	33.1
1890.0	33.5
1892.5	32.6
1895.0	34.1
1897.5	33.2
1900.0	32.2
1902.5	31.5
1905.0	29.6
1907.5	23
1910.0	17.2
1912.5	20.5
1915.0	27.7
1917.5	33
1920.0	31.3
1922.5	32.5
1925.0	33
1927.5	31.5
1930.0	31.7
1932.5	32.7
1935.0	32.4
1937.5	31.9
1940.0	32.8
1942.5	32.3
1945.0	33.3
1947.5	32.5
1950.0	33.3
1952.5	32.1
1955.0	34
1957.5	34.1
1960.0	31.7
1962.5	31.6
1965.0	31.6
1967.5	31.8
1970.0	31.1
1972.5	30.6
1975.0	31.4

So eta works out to 1.64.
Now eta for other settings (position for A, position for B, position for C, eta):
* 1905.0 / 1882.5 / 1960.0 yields 1.71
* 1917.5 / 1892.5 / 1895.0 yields 1.76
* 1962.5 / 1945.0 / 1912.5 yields 2.41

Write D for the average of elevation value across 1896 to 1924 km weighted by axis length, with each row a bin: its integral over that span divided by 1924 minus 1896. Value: 28.4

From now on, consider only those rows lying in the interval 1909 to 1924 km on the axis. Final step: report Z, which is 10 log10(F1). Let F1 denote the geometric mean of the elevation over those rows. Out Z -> 14.2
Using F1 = 26.3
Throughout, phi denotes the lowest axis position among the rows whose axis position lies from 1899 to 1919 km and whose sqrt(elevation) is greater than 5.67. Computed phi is 1900.0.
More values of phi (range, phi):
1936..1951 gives 1940.0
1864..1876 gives 1867.5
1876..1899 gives 1880.0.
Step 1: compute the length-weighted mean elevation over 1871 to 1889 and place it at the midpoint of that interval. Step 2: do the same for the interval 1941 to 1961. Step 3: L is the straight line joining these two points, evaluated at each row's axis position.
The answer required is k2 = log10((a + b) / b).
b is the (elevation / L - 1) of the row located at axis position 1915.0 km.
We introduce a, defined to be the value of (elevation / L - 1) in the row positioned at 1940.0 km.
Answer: 0.01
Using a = -0.004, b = -0.159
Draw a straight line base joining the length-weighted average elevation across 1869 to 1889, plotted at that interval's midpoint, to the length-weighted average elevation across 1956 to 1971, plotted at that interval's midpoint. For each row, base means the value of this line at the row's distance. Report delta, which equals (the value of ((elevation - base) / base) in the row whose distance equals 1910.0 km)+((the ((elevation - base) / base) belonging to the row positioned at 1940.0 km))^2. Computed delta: -0.47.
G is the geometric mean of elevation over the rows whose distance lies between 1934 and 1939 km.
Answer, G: 32.1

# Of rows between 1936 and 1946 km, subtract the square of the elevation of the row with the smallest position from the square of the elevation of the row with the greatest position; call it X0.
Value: 91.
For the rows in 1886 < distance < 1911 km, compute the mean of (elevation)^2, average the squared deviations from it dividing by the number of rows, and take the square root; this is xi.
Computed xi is 273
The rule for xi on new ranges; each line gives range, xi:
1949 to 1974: 74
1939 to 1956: 41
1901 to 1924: 277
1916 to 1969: 51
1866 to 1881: 64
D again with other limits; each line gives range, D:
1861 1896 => 33.0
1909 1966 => 31.1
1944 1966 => 32.7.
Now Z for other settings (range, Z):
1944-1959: 15.2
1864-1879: 15.1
